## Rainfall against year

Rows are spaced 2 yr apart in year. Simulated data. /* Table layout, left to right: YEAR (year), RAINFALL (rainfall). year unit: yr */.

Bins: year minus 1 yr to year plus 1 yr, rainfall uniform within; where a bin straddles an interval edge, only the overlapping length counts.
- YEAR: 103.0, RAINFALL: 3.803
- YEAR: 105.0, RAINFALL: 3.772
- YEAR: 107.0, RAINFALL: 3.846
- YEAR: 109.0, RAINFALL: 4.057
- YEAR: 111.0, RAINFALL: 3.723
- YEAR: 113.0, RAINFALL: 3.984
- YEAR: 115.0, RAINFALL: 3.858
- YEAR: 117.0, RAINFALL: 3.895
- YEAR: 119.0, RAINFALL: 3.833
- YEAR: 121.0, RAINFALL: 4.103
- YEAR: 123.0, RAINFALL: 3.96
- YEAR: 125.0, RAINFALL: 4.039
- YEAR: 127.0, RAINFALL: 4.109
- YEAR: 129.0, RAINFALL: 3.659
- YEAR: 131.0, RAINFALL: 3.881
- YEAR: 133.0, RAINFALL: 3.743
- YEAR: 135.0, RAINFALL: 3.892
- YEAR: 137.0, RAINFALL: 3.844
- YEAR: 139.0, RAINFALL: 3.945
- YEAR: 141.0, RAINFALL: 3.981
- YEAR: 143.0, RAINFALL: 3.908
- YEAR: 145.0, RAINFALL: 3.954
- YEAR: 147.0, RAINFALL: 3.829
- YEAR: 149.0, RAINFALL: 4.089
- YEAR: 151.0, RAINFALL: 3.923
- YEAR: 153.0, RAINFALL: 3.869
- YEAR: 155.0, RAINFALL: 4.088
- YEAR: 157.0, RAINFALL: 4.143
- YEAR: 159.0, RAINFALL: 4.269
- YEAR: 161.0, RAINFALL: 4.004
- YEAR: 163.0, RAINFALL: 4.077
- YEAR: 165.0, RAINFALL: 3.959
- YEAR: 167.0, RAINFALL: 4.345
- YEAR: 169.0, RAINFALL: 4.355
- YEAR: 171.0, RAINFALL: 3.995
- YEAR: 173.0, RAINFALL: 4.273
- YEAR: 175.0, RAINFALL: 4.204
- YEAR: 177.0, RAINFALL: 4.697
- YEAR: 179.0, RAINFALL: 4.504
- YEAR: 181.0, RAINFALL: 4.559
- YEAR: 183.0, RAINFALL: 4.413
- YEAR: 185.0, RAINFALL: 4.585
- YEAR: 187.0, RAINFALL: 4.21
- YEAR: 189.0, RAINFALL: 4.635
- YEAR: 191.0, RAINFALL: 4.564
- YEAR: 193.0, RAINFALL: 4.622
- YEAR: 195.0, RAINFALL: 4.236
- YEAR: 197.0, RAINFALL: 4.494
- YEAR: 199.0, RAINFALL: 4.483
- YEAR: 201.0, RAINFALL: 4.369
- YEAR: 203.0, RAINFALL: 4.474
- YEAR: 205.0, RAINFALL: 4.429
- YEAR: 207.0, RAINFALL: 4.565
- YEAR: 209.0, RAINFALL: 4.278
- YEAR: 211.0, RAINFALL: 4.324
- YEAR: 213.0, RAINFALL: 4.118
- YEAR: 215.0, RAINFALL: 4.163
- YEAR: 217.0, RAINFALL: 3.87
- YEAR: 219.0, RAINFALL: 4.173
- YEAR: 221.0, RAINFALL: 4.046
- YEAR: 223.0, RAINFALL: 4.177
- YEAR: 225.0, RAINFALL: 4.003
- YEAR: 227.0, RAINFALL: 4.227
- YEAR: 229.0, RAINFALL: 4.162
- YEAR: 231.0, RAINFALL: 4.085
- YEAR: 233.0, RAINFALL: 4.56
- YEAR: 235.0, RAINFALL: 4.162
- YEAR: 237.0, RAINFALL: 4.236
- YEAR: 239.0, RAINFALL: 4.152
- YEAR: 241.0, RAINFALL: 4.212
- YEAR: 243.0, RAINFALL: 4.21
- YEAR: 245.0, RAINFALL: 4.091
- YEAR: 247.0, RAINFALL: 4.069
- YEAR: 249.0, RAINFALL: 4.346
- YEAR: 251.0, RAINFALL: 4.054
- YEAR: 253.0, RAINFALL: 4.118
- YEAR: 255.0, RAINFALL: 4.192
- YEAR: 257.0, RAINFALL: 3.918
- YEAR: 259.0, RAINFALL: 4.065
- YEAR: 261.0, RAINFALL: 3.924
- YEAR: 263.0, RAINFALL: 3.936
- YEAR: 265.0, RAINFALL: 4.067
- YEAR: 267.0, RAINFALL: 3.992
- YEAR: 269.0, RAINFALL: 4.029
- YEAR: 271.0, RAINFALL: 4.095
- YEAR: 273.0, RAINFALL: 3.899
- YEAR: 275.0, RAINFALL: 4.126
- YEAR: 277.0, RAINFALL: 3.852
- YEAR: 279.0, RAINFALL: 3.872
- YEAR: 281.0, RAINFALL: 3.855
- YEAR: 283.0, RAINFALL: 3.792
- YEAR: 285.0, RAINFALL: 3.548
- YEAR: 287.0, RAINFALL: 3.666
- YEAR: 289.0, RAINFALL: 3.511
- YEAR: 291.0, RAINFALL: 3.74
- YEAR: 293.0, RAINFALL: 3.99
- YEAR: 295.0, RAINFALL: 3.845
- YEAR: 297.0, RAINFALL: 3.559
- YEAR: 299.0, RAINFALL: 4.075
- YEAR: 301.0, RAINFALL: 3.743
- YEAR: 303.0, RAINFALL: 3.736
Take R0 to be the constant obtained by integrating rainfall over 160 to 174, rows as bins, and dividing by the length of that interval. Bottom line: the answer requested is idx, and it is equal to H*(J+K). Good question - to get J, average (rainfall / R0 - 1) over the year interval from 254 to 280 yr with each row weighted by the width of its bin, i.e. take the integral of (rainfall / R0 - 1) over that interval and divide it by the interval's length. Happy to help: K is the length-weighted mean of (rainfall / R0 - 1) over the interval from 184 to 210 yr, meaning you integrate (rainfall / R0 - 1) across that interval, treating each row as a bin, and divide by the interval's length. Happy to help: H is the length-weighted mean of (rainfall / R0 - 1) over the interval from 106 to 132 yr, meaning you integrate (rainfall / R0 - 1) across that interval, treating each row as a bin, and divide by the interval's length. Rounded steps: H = -0.05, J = -0.035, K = 0.08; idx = -0.0022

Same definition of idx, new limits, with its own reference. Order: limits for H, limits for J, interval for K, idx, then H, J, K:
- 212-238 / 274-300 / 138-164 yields -0.0002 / 0.00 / -0.082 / -0.03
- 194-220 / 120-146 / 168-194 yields 0.0006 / 0.04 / -0.053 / 0.07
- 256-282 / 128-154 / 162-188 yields 0.0008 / -0.04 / -0.062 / 0.04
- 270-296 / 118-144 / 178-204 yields -0.0018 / -0.08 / -0.055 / 0.08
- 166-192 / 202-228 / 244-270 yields -0.0001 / 0.06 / 0.018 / -0.02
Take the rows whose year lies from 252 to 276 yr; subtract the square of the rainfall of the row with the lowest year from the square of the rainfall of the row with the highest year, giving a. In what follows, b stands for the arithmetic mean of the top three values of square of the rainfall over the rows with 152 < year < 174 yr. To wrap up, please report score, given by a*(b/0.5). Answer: 2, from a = 0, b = 18.7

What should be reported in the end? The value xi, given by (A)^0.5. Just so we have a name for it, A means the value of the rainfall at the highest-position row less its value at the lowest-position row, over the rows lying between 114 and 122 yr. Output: 0.49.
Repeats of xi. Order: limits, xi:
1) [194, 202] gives 0.36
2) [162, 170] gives 0.53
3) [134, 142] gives 0.30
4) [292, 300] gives 0.29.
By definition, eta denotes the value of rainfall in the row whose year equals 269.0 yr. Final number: 4.029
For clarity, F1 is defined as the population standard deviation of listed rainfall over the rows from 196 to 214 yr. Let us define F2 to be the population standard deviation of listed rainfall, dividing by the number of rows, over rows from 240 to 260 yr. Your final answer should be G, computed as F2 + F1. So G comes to 0.24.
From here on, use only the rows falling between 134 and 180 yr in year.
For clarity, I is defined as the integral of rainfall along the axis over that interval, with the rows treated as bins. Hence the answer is 188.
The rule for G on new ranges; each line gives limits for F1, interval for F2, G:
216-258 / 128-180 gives 0.38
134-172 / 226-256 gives 0.28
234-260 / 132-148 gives 0.18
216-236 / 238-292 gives 0.37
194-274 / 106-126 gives 0.29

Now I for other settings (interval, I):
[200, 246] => 194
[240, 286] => 185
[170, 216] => 202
